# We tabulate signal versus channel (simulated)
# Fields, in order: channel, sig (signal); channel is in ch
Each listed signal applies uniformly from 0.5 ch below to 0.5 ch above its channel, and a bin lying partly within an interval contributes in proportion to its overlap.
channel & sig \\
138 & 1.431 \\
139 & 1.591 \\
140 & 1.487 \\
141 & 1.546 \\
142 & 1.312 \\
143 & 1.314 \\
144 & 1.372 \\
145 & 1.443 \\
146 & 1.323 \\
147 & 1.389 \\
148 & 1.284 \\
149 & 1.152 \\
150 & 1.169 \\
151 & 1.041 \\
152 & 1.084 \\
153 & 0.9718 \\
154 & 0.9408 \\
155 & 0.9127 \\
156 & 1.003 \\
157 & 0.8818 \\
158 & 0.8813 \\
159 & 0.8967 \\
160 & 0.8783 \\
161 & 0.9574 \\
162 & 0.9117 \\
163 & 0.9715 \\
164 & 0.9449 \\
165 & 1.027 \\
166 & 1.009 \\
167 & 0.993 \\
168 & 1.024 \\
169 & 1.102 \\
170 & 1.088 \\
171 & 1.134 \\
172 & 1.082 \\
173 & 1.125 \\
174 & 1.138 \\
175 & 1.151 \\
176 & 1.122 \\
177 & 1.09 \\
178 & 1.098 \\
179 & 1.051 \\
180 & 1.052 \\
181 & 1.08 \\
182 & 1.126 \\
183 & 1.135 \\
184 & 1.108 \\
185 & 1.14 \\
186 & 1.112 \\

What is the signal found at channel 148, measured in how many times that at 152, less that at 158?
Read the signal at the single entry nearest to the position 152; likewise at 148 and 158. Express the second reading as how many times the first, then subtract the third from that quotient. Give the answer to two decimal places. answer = 0.30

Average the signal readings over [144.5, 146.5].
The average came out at 1.38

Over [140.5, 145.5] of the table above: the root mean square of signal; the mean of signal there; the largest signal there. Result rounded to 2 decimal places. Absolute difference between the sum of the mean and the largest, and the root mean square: 1.54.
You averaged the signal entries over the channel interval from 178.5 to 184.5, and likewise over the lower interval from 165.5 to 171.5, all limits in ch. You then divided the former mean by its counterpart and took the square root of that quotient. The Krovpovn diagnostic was 1.02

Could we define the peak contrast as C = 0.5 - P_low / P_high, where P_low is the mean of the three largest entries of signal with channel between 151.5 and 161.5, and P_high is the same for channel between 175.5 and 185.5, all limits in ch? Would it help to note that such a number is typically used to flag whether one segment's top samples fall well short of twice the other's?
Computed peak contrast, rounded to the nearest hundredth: -0.40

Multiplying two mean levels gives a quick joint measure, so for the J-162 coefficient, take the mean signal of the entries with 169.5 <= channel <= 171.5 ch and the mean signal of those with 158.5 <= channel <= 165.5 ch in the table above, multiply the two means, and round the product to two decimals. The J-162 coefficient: 1.05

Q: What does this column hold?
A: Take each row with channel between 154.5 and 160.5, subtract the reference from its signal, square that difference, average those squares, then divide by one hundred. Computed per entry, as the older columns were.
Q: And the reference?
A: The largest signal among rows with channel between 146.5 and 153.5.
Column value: 0.0023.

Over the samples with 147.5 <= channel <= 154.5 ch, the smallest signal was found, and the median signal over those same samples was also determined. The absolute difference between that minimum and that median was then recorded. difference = 0.14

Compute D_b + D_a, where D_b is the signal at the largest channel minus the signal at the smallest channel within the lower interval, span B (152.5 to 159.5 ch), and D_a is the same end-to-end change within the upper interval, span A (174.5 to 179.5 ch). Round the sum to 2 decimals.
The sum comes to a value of -0.18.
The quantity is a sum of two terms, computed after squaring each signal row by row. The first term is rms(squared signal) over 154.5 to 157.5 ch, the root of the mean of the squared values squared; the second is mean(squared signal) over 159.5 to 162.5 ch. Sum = 1.7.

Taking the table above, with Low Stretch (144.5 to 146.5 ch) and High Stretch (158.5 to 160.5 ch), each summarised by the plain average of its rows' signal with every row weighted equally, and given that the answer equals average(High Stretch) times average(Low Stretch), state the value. 1.23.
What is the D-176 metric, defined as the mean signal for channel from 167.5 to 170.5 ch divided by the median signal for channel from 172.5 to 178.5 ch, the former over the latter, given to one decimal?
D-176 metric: 1.0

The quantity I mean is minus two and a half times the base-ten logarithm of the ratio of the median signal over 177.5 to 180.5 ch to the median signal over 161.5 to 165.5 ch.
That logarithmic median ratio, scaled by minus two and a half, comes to -0.10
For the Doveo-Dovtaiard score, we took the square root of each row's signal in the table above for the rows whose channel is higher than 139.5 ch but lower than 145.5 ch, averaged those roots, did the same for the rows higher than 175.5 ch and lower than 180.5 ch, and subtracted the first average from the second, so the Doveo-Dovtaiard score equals -0.15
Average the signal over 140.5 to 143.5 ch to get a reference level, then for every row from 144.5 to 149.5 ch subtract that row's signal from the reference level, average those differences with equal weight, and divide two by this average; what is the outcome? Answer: 27.6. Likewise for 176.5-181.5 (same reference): 6.3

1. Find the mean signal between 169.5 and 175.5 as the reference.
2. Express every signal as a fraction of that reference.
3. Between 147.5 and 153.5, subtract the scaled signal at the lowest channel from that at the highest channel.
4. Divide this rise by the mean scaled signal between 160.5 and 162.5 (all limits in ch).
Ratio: -0.33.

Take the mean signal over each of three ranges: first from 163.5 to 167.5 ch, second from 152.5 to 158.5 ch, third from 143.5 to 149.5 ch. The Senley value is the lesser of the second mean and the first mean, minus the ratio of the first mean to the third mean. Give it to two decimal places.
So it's 0.18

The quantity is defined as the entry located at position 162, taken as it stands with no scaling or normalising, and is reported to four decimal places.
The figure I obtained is 0.9117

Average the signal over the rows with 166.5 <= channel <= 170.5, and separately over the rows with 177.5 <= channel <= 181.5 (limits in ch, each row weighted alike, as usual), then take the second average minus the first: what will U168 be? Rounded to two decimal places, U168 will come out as 0.02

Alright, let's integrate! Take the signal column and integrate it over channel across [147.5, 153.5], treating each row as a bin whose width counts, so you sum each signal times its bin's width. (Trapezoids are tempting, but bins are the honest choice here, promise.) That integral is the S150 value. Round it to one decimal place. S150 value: 6.7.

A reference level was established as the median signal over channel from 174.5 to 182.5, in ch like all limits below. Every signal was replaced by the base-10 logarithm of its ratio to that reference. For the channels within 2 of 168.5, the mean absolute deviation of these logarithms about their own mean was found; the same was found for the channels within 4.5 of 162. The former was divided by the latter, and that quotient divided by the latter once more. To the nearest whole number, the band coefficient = 42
